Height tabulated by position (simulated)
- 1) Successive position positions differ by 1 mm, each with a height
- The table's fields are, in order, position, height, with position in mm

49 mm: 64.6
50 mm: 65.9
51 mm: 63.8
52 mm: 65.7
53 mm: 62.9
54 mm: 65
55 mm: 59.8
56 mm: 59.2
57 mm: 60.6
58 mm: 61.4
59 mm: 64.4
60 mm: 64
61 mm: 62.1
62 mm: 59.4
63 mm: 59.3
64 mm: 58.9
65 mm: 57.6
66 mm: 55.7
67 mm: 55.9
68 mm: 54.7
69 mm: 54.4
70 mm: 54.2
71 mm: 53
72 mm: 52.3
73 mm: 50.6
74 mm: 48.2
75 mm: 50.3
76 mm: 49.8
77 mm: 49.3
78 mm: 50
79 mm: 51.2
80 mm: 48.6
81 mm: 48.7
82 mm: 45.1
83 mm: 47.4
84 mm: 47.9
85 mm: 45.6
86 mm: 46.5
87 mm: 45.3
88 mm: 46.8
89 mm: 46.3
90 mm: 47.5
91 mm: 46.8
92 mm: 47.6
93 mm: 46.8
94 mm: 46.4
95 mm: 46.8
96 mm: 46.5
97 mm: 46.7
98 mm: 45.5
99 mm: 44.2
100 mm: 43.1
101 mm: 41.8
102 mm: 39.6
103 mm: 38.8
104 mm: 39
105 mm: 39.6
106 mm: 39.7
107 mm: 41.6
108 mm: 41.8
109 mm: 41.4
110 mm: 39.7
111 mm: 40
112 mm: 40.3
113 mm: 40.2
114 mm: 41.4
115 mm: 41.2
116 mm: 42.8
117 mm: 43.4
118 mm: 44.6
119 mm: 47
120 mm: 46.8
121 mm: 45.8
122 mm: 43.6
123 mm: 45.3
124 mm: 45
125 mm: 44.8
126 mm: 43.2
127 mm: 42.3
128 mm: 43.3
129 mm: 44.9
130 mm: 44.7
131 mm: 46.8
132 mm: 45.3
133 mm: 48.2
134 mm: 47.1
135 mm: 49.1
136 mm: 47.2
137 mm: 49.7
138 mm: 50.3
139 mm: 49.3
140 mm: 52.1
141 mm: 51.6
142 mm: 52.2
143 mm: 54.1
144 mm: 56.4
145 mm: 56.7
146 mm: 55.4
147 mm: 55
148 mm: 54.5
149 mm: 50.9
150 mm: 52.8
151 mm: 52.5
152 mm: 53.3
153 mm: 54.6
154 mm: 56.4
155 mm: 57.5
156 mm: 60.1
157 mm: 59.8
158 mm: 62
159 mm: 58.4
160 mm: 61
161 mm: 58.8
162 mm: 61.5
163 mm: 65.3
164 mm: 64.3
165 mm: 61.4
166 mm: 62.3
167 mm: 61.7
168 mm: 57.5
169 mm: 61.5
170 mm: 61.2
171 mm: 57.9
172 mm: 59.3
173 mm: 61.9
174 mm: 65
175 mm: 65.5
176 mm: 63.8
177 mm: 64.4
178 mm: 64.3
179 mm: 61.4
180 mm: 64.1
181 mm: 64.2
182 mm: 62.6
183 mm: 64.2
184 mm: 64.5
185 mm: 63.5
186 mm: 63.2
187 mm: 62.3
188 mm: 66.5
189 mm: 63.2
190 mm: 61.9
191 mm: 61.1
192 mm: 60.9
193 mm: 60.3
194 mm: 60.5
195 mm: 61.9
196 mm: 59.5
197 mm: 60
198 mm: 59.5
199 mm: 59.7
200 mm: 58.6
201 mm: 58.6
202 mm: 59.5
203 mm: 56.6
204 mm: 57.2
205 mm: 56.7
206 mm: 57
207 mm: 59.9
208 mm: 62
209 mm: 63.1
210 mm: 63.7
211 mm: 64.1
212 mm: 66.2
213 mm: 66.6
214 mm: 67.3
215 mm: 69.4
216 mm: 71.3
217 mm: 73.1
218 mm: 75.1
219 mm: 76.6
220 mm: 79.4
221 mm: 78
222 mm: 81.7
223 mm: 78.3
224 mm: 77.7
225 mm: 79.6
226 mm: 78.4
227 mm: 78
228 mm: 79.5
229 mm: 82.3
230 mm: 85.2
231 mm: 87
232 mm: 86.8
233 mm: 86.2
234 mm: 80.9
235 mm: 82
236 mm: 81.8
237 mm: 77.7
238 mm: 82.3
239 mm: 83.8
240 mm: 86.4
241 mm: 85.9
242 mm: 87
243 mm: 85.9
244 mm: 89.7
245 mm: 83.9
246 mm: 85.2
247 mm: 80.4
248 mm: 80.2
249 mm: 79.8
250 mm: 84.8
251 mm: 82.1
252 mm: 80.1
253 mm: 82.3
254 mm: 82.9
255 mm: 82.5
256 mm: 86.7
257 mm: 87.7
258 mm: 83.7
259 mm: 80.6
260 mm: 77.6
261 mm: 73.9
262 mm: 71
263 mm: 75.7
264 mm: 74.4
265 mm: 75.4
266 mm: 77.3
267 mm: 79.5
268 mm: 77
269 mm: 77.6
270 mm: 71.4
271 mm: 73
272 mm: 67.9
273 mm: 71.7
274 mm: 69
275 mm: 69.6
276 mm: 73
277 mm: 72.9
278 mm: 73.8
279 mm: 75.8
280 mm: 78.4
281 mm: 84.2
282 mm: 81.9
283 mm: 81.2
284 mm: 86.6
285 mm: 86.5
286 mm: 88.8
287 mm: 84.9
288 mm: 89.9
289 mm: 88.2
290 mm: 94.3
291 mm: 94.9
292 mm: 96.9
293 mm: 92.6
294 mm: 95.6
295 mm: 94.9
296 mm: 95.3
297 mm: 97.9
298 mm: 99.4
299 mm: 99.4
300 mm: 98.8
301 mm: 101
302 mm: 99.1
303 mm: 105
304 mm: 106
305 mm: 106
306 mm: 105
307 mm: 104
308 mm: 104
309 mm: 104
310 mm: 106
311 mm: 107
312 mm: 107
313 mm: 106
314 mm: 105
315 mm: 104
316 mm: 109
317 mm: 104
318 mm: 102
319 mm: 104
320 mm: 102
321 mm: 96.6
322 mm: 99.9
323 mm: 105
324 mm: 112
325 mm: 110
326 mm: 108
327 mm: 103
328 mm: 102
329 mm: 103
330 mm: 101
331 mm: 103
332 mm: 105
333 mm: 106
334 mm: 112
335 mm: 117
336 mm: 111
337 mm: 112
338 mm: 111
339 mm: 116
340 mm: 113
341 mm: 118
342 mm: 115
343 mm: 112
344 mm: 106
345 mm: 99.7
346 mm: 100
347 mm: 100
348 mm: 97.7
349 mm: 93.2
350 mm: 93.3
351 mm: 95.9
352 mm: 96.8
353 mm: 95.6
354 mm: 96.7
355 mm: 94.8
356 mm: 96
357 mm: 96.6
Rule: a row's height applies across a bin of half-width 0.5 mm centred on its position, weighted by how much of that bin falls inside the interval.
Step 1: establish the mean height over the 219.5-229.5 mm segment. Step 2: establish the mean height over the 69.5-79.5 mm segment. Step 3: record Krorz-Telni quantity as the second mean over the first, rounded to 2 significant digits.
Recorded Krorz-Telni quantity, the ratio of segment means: 0.64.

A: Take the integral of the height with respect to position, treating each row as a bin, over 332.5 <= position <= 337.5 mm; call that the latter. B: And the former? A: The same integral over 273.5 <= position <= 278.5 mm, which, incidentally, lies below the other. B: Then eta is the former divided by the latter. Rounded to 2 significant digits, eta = 0.64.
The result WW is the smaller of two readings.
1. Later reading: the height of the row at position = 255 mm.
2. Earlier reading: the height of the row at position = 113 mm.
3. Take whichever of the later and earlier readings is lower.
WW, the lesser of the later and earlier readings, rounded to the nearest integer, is 40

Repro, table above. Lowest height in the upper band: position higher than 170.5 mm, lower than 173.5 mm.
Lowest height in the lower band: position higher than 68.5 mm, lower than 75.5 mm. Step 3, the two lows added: 106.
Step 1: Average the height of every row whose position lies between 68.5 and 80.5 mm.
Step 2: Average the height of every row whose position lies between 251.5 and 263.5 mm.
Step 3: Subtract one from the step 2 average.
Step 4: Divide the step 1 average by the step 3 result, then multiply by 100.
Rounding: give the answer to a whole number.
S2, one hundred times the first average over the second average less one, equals 64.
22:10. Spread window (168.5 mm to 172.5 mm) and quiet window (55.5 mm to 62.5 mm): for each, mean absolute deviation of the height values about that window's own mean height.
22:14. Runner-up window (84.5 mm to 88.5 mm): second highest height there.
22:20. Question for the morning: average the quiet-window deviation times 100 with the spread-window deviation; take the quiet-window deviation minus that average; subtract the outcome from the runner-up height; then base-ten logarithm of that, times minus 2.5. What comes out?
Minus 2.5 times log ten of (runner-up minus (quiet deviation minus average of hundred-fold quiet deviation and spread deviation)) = -5.26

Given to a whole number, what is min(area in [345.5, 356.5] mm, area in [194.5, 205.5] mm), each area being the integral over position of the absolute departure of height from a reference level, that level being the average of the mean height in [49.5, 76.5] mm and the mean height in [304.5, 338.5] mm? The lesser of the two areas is 159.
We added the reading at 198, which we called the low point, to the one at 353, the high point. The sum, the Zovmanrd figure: 155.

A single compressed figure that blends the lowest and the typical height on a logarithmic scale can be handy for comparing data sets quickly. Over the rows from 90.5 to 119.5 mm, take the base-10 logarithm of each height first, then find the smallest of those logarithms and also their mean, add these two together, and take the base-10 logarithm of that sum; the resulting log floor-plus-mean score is 0.508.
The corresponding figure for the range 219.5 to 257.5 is 0.581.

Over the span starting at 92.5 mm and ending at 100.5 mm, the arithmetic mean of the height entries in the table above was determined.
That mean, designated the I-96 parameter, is 46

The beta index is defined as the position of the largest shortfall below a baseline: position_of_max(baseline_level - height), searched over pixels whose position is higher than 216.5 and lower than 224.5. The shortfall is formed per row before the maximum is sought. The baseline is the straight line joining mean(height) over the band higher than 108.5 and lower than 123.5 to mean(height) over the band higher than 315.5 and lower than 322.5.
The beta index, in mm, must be 217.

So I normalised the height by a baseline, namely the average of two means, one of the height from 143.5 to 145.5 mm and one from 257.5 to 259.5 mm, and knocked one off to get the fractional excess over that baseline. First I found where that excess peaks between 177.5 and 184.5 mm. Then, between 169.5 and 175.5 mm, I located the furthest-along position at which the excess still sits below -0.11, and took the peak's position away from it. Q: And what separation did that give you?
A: -12 mm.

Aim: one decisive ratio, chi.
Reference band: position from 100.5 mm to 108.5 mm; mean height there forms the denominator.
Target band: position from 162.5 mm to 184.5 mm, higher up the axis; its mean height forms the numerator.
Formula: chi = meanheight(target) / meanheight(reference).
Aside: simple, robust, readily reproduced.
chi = 1.56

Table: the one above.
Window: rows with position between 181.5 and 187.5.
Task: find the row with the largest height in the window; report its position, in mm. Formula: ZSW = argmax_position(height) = 184 mm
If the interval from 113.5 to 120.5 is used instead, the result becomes 119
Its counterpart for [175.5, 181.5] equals 177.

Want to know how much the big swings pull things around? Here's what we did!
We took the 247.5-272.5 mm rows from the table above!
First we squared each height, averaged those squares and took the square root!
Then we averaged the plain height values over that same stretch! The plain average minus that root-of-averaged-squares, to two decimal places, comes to -0.15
